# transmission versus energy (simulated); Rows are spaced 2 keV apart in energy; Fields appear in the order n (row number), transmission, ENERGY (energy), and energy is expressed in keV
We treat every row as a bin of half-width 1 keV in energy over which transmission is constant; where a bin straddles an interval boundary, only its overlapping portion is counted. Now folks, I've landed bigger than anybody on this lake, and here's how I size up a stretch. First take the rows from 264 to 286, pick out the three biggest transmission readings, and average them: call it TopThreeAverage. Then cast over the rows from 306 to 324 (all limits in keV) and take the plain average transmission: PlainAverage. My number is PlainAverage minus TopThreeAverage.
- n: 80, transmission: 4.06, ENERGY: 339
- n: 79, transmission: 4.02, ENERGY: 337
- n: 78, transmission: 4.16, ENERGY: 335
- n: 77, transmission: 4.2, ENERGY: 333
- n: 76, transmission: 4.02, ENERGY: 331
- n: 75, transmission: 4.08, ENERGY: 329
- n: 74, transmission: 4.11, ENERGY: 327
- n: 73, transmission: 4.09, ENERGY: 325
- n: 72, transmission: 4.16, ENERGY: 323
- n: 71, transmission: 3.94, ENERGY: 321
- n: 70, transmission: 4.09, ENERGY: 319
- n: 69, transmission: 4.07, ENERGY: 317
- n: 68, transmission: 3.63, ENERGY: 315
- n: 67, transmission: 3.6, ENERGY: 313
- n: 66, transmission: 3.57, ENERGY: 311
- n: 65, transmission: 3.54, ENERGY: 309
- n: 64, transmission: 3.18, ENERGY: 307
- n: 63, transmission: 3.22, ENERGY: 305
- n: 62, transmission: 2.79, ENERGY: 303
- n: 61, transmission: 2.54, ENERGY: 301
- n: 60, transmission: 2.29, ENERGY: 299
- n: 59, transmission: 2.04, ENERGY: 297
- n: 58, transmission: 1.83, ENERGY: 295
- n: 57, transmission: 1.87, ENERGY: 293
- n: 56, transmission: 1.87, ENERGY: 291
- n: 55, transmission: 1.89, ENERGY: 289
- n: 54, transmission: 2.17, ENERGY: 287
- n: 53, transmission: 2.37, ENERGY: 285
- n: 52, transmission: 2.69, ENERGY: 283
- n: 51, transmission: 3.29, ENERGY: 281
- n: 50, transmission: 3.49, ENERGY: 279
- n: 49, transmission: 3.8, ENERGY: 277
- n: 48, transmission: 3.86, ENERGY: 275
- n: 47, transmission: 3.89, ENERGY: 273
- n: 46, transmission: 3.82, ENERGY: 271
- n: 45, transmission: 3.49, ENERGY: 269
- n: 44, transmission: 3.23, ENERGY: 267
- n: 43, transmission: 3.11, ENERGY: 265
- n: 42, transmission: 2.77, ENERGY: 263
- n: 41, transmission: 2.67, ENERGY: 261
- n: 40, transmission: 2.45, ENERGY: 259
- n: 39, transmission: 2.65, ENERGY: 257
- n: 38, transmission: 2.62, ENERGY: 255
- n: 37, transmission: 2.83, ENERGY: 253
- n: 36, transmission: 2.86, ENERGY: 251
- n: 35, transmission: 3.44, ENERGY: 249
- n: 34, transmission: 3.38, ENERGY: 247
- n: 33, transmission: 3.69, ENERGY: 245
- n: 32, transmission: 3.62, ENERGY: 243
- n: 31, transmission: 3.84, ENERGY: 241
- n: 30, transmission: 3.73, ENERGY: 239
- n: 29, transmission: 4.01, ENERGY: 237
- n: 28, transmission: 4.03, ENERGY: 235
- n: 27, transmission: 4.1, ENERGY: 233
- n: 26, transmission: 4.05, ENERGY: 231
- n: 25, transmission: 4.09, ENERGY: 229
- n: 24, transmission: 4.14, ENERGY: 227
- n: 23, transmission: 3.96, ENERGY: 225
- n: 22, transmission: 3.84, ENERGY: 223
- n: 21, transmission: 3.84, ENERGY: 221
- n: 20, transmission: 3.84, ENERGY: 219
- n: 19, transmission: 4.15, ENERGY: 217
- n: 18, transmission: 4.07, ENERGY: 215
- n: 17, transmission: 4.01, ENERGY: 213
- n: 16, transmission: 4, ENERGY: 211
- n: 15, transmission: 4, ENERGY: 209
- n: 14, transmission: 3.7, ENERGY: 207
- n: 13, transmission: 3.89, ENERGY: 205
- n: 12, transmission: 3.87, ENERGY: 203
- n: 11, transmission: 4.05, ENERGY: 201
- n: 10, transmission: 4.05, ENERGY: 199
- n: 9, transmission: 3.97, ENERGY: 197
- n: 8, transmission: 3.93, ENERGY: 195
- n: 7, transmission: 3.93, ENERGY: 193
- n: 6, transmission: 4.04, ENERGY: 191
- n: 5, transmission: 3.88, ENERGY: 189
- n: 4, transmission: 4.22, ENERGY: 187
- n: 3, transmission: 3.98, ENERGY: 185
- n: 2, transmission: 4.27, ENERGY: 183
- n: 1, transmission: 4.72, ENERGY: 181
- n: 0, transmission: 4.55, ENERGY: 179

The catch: -0.1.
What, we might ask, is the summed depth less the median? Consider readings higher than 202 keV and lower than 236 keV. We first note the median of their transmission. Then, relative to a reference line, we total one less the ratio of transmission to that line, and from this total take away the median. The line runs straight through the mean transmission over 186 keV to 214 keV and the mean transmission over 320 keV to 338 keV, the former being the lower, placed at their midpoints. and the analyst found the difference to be -4.0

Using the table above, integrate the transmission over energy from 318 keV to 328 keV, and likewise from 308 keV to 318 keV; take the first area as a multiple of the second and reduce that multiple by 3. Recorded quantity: -1.9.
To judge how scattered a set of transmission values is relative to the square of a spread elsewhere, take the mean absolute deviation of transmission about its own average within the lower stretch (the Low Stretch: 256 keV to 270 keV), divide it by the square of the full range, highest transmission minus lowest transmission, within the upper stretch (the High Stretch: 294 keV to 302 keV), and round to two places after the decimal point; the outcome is 0.62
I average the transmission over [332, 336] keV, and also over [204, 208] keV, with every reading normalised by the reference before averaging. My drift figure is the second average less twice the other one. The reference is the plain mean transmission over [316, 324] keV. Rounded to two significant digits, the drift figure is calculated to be -1.1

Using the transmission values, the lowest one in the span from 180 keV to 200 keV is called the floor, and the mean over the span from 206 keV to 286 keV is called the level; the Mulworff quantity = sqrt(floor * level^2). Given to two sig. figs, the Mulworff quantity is 7.0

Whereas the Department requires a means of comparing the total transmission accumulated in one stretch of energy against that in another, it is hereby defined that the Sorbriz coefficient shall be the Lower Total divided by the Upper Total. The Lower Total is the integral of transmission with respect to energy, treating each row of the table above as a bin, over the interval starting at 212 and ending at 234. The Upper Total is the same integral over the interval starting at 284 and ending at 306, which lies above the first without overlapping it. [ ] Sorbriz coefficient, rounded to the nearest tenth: 1.8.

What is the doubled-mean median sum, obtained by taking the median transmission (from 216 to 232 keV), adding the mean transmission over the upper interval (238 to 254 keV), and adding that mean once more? 10.9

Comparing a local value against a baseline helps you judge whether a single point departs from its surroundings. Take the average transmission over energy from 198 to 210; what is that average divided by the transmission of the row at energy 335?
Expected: 0.94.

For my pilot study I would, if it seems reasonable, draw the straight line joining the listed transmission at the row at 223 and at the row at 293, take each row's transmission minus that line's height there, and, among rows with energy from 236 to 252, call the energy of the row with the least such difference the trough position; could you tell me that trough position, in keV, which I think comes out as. 251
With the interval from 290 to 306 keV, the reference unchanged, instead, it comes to 291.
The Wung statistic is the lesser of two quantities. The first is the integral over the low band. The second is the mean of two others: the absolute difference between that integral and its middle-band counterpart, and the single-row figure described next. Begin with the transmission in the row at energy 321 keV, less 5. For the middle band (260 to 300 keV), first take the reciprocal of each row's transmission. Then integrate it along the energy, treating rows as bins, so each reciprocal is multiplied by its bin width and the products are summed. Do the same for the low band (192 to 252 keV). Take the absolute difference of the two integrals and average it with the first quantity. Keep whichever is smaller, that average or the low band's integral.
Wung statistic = -0.3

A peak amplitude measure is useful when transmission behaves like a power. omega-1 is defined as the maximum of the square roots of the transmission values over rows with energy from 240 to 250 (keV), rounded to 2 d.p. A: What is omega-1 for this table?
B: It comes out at 1.96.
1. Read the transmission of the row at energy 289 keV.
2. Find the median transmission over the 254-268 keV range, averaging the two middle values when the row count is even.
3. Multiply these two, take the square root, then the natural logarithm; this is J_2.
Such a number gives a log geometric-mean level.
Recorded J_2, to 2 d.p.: 0.81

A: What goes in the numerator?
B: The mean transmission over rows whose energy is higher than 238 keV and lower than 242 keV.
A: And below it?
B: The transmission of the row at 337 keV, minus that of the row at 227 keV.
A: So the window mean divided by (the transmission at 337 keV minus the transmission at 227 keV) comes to -31.5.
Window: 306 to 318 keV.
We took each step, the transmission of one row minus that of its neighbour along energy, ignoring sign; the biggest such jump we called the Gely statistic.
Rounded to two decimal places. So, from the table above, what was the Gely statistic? 0.44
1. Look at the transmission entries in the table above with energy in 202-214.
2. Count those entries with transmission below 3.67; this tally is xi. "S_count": 0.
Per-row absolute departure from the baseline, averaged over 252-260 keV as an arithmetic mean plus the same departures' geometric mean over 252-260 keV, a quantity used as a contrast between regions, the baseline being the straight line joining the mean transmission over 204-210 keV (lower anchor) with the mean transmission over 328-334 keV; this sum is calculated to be 2.6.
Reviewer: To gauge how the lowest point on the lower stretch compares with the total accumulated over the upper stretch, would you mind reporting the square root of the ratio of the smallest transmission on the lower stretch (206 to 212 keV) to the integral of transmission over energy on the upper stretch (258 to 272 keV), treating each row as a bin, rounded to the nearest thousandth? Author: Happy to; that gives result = 0.293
